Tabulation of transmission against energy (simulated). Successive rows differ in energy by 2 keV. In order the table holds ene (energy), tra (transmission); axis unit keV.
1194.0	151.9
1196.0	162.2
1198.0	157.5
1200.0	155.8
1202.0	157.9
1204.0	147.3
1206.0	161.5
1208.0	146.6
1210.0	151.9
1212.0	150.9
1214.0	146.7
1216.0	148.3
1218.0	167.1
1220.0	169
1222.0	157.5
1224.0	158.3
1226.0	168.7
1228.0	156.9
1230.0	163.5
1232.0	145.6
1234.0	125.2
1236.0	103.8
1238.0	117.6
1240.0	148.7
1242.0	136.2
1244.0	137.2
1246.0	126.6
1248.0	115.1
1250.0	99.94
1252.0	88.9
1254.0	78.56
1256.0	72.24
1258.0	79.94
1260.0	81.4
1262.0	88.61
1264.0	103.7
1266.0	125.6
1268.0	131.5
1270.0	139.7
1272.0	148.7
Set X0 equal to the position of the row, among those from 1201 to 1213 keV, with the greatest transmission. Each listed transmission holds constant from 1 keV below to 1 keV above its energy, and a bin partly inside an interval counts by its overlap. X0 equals 1206.0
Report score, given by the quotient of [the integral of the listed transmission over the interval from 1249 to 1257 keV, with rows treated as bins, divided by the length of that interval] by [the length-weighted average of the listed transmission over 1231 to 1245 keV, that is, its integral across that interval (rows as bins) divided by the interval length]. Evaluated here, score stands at 0.65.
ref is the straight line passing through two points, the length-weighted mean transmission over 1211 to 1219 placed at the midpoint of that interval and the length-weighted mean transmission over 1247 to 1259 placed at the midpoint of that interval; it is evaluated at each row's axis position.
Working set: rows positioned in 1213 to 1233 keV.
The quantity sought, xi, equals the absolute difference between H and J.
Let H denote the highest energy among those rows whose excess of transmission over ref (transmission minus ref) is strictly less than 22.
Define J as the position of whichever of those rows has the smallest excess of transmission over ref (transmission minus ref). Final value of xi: 18 keV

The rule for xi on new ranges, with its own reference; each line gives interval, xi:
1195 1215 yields 10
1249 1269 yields 6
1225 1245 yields 2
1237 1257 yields 0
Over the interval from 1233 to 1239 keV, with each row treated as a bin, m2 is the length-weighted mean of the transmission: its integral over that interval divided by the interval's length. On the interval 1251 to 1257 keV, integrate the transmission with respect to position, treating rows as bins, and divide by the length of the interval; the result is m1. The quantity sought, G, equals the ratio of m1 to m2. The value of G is 0.69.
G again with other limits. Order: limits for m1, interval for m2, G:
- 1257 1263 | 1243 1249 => 0.66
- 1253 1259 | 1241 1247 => 0.58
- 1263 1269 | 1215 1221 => 0.74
